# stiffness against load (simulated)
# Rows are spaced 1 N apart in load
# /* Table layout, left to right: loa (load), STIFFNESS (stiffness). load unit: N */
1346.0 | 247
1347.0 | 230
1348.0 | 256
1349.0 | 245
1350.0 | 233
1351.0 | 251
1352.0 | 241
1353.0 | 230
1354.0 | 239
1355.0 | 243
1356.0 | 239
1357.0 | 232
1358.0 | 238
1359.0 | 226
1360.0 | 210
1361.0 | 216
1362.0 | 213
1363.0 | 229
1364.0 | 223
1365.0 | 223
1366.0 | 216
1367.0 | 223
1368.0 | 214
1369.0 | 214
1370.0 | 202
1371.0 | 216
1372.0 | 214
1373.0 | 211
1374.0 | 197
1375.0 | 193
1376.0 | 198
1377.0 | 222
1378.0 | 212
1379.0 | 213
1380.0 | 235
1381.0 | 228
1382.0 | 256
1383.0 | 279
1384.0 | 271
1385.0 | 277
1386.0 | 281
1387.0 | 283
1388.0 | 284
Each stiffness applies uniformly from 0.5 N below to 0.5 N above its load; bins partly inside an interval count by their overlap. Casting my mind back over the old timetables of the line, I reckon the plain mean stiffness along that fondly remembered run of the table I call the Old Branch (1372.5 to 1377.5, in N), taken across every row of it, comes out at 204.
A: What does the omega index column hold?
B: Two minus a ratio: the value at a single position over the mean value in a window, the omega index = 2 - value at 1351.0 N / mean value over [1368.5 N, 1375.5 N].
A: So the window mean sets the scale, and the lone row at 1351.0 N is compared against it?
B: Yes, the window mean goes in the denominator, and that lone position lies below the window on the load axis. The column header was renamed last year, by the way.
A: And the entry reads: 0.79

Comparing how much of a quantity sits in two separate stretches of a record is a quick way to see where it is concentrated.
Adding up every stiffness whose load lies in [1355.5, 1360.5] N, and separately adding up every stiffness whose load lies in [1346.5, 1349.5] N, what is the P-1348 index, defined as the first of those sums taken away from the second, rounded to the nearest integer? -414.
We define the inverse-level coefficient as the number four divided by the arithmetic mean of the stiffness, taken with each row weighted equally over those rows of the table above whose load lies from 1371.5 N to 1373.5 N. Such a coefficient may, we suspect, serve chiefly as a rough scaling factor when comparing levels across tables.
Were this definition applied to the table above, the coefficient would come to 0.0188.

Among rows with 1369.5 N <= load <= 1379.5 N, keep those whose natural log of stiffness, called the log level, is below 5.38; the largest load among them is 1379.0 N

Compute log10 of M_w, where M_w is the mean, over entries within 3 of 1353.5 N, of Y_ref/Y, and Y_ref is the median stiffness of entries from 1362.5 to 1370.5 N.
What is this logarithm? -0.039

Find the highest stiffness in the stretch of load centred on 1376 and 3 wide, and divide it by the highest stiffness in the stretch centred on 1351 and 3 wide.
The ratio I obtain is 0.88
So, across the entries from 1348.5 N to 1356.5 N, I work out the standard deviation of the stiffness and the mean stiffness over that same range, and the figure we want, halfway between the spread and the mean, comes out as 123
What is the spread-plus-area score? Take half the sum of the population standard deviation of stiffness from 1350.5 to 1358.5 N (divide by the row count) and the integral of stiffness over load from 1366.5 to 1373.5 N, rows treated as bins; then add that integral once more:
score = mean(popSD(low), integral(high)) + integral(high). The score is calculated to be 2244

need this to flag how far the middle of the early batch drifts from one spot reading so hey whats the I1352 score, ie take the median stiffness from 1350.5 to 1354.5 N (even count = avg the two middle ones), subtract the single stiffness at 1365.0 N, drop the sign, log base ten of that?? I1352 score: 1.23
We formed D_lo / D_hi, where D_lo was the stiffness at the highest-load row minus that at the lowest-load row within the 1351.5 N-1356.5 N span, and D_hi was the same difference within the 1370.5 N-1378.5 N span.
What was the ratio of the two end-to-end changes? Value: 0.50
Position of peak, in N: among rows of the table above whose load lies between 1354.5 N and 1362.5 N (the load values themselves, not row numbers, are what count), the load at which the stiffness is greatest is 1355.0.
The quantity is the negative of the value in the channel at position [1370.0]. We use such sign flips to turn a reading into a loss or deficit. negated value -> -202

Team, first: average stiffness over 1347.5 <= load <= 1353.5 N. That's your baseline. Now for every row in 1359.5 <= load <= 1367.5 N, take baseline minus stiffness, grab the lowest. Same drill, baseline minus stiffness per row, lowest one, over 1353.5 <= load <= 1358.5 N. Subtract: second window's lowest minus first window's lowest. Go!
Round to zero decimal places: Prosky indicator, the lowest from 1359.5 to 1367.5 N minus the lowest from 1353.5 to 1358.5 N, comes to 14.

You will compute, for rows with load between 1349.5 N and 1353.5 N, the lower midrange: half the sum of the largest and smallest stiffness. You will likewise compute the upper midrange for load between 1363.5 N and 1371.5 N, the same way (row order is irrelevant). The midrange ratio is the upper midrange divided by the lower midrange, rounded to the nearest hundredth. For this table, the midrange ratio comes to 0.88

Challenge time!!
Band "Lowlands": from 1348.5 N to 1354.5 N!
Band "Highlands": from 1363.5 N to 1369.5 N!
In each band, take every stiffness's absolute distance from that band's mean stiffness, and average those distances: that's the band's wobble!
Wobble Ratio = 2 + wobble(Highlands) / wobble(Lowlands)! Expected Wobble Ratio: 2.7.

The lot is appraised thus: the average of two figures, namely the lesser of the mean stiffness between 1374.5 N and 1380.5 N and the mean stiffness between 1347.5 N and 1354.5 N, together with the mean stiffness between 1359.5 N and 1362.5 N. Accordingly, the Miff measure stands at 213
